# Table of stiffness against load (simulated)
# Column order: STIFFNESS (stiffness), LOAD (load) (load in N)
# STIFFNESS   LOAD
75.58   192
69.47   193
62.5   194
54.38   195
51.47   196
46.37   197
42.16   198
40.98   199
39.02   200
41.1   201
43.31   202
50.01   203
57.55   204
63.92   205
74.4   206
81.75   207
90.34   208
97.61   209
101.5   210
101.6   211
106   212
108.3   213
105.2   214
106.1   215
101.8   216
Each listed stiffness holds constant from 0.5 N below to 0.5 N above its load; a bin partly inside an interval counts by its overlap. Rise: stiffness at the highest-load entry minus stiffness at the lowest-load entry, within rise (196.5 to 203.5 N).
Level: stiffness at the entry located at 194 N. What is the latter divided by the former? 17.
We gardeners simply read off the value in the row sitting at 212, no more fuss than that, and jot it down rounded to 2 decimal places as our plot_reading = 106.00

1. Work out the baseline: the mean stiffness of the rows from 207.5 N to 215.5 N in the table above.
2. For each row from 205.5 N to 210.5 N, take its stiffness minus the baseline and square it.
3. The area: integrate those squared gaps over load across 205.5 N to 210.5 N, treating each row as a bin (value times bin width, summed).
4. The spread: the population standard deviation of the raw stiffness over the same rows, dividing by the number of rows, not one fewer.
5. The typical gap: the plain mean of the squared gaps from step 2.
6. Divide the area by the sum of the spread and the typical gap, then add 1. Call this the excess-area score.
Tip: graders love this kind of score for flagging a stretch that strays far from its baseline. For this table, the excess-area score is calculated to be 5.820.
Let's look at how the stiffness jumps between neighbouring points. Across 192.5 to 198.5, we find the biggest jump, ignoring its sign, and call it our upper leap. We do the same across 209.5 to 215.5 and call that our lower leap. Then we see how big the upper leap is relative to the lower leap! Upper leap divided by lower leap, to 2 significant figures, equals 1.8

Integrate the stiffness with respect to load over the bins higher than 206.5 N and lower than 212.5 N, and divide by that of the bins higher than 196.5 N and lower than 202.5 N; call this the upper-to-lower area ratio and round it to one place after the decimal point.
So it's 2.3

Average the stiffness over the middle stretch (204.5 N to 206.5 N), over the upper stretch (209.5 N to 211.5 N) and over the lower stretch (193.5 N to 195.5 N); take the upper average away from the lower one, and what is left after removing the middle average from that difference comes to -112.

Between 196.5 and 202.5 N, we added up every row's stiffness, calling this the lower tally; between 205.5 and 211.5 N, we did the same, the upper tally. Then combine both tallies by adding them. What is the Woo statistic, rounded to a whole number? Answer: 800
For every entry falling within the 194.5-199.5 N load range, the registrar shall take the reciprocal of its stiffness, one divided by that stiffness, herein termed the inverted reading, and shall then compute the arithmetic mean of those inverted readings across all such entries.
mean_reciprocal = 0.022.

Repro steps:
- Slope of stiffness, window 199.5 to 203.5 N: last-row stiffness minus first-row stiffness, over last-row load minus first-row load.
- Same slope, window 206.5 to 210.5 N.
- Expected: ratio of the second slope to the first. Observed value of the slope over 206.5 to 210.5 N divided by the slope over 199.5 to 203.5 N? 1.8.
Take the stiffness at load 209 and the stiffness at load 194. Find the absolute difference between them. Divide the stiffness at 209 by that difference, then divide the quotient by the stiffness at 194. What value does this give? 0.0445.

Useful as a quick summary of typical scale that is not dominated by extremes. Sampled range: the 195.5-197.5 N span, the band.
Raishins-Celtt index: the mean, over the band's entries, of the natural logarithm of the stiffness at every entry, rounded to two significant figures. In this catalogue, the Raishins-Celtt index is 3.9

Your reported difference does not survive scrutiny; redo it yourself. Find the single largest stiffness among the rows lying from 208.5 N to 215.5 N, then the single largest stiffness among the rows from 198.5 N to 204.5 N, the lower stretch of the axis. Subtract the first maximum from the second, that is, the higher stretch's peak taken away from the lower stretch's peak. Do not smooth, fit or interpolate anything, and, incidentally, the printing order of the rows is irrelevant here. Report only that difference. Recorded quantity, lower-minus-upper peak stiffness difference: -51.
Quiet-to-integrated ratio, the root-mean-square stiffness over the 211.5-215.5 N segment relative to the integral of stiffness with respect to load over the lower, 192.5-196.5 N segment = 0.45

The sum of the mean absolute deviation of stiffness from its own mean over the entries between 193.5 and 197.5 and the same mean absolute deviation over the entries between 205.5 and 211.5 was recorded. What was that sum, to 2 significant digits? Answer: 14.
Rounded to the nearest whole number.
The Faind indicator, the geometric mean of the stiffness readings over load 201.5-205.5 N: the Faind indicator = 53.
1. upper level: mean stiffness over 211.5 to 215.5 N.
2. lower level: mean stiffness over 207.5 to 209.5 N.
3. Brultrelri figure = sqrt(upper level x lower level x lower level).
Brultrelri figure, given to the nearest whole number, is 969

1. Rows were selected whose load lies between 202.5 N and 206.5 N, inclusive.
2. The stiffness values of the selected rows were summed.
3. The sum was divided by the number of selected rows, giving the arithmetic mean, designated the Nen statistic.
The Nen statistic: 61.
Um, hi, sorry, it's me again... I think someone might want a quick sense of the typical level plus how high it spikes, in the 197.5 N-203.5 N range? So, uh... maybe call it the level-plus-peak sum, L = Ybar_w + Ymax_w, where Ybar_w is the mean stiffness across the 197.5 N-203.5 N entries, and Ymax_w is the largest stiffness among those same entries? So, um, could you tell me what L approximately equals 93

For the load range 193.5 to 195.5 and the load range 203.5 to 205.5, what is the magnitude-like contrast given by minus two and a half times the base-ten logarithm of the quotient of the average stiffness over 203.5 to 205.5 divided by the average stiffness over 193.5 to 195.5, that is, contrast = -0.04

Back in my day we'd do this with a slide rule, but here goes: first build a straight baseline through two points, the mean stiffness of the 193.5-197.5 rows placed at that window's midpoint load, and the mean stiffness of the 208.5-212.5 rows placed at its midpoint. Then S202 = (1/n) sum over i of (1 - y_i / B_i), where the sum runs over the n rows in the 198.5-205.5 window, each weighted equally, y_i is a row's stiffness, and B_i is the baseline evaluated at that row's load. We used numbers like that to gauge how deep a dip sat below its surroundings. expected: 0.36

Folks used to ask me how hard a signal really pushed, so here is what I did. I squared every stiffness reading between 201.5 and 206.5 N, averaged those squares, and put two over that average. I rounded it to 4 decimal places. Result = 0.0006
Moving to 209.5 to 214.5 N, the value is 0.0002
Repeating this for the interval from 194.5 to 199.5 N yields 0.0009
